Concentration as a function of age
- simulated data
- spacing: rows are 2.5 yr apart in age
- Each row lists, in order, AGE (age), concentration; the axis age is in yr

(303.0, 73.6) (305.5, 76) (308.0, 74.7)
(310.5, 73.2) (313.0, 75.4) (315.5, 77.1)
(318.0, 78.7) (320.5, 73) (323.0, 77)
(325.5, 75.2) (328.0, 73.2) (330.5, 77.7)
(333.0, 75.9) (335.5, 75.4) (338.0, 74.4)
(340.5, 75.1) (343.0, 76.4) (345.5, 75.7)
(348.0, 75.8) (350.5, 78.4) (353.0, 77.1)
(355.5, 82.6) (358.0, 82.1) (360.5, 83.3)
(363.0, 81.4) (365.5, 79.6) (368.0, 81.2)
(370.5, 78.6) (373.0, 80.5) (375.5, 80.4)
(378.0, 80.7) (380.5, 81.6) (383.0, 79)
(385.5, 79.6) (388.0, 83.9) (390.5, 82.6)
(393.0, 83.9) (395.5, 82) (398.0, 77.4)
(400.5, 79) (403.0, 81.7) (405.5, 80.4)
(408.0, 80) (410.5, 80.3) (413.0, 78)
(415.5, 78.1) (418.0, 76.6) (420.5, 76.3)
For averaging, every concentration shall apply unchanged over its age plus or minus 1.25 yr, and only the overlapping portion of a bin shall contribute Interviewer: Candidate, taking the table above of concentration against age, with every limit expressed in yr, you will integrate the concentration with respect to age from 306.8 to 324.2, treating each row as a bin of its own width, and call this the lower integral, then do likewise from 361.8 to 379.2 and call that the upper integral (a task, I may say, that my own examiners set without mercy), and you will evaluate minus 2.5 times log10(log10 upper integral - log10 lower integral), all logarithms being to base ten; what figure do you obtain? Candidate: 3.9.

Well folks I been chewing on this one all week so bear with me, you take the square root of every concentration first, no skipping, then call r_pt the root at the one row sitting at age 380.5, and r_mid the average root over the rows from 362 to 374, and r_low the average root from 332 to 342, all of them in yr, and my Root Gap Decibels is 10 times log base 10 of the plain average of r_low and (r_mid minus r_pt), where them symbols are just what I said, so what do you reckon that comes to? 6.333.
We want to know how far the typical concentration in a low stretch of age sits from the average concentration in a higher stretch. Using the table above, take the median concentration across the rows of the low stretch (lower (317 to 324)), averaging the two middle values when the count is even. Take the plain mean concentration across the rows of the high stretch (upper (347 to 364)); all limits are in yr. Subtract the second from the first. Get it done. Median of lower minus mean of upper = -3.1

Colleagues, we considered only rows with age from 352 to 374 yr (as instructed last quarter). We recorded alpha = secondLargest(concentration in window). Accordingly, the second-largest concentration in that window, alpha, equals 82.6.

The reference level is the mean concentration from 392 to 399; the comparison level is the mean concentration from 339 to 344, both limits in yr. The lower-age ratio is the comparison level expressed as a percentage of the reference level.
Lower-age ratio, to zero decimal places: 93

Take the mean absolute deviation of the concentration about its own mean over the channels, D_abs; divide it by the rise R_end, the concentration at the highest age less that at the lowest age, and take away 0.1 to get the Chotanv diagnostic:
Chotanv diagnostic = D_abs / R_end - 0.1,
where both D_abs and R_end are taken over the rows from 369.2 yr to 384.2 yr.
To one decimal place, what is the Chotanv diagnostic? 2.1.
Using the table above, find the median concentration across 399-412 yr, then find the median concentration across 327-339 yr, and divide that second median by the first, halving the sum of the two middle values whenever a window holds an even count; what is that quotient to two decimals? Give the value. 0.94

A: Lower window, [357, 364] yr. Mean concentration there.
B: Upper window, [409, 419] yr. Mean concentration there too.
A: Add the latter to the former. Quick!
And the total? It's 161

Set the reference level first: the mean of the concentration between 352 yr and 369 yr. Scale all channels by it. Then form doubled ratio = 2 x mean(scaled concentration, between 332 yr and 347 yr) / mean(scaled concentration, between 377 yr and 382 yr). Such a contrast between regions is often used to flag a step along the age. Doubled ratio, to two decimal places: 1.86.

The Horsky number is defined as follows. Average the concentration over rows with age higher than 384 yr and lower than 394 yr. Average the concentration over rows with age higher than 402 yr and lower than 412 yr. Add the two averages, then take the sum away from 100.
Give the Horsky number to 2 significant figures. -63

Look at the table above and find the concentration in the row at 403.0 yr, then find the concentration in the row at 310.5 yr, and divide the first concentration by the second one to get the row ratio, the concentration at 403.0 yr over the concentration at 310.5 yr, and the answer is 1.12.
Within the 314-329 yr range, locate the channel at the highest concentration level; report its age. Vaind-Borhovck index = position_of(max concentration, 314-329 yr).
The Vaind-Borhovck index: 318.0 yr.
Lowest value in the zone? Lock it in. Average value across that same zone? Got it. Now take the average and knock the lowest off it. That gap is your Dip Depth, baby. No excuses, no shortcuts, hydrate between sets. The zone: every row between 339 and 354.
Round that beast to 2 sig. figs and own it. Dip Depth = 1.3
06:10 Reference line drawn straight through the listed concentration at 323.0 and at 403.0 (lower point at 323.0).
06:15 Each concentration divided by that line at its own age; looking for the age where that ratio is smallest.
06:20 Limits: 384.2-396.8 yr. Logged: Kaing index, 385.5 yr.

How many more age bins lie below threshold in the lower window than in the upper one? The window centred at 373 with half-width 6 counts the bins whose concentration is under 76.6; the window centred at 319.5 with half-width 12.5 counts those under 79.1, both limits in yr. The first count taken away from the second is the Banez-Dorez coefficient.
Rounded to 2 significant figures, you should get 10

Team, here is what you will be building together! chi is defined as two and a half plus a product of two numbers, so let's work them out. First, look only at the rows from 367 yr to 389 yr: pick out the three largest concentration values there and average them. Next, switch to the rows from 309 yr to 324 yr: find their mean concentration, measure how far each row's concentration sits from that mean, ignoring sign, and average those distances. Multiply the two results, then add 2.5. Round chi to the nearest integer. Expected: 156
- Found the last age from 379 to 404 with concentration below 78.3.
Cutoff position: 398.0 yr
